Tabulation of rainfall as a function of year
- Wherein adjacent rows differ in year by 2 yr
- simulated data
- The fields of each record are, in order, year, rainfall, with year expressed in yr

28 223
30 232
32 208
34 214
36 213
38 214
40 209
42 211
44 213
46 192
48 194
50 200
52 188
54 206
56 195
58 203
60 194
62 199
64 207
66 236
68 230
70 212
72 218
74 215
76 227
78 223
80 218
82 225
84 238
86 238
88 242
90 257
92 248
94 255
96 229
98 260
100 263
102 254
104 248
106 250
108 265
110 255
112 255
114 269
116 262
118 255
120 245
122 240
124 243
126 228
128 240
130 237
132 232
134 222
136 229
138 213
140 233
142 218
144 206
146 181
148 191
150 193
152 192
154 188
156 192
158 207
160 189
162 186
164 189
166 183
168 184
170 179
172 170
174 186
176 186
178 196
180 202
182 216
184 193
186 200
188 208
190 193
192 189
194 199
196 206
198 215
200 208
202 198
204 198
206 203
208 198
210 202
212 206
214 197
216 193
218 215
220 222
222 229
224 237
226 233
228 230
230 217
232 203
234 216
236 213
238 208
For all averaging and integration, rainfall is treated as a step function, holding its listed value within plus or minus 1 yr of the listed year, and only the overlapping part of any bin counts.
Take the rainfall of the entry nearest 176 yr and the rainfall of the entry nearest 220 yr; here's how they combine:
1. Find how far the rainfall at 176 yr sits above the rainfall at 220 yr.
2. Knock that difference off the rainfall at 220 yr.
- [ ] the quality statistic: 258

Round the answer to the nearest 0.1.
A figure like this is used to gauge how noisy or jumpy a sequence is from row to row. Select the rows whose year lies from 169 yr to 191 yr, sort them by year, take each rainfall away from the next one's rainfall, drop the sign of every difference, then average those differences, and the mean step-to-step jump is 10.8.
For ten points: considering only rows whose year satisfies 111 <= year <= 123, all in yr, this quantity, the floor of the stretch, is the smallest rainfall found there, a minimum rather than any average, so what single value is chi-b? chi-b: 240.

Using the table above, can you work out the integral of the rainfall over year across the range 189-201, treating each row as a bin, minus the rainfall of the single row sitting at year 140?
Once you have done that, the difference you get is 2187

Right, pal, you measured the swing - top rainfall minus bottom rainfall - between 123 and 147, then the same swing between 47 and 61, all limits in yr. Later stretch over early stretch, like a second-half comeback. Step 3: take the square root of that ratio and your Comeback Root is 1.9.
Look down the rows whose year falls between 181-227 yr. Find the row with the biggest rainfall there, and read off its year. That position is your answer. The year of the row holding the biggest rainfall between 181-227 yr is 224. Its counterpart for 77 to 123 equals 114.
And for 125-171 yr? 128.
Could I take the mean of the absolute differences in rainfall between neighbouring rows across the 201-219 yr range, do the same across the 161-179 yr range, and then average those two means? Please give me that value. 6.4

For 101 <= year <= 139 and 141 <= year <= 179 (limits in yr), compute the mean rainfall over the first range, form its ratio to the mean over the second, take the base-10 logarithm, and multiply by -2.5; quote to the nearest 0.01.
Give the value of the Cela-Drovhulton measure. -0.27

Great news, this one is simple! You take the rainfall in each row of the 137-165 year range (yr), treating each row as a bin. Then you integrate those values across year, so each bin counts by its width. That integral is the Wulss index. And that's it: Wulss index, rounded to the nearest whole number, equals 5556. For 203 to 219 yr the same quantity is 3224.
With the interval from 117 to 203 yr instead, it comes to 17720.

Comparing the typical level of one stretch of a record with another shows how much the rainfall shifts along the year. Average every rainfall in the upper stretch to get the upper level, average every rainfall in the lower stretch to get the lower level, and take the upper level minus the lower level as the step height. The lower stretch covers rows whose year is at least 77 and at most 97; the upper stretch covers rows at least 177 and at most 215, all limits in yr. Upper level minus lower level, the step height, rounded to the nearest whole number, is -36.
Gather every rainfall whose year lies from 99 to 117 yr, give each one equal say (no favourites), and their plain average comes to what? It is 258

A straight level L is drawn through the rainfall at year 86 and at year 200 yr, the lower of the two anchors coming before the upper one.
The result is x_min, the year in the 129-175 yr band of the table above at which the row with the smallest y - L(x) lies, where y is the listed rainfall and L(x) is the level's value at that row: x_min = 172 yr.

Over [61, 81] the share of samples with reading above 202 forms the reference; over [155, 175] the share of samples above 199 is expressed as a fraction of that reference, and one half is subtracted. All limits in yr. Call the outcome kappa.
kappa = -0.39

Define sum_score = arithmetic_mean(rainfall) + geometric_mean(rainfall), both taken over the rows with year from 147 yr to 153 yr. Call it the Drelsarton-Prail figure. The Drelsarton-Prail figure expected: 384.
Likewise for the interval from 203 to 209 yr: 399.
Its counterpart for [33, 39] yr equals 427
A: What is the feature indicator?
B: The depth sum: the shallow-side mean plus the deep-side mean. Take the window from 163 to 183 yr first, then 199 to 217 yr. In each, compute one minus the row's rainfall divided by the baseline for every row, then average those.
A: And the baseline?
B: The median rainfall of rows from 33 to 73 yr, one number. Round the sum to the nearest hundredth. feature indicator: 0.13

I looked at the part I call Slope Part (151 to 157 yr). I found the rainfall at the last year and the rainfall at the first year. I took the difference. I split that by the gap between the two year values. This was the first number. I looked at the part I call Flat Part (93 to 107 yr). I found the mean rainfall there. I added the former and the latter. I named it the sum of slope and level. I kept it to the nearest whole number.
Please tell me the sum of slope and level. 251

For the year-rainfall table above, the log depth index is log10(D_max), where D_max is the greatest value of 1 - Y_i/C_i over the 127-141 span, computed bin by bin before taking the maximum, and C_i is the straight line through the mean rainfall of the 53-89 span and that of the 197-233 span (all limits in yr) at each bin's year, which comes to -2.04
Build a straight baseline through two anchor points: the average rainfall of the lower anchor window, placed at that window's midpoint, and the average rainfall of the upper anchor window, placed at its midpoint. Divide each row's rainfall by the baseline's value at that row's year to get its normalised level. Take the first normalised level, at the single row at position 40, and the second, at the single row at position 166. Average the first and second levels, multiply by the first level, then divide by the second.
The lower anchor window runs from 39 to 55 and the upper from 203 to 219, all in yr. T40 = 1.11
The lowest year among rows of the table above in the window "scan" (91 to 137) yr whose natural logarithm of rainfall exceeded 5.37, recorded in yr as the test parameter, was 92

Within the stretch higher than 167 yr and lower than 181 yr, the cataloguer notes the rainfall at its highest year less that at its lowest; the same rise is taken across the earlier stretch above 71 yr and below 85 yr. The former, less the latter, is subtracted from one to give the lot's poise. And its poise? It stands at 3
